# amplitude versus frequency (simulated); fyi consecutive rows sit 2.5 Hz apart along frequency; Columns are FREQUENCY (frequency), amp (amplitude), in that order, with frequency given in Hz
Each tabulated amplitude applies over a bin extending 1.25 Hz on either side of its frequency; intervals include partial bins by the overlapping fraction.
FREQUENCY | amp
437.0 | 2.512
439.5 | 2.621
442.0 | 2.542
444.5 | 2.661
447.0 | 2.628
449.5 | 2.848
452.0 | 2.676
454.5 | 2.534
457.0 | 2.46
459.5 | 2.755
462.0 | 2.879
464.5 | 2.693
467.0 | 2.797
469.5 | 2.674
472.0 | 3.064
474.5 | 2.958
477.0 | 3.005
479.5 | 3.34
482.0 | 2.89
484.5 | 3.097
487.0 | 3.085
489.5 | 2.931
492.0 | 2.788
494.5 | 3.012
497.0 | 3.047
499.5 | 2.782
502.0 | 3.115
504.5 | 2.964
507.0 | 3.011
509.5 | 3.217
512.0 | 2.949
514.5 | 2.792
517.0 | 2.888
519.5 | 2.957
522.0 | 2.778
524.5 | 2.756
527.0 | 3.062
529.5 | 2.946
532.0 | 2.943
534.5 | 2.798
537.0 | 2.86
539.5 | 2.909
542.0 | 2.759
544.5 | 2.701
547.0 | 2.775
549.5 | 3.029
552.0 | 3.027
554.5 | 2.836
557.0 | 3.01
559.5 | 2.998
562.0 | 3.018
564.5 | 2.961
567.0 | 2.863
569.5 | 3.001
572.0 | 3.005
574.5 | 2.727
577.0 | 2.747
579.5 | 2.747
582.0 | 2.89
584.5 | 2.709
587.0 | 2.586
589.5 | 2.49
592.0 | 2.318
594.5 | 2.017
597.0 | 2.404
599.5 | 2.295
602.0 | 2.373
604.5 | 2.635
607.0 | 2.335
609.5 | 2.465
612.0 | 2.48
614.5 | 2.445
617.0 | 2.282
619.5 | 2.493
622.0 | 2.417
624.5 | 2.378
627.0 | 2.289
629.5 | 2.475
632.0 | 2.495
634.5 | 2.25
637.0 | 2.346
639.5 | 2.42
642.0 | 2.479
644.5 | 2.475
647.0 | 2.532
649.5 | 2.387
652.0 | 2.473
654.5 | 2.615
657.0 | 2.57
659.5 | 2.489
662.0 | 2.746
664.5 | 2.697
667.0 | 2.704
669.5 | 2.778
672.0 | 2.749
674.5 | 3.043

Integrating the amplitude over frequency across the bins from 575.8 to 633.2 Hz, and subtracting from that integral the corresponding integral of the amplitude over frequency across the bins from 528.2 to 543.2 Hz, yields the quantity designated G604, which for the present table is 99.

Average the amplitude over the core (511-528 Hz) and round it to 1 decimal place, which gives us 2.9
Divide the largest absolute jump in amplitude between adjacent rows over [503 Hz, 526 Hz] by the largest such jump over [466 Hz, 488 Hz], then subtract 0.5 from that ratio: 0.10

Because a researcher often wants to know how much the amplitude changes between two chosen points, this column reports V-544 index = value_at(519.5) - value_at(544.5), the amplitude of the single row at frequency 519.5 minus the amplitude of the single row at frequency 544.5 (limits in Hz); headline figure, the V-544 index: 0.26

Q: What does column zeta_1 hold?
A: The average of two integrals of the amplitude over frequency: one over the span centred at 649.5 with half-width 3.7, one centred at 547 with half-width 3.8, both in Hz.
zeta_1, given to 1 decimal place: 19.9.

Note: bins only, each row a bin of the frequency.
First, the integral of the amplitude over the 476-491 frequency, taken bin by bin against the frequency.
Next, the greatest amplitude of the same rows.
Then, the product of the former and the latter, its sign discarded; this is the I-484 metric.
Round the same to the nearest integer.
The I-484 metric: 153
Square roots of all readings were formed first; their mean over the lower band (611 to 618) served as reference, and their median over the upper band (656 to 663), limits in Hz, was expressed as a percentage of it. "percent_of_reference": 103.4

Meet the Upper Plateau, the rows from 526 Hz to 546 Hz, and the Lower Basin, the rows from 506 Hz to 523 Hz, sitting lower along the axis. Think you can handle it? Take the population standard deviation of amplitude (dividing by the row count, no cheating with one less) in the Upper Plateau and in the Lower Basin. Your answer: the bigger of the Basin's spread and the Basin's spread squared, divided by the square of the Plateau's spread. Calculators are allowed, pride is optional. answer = 12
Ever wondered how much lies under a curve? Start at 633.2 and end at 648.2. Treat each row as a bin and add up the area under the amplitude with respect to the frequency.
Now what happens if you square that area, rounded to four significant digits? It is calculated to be 1314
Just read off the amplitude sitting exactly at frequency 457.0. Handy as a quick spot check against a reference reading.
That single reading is 2.46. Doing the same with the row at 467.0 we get 2.797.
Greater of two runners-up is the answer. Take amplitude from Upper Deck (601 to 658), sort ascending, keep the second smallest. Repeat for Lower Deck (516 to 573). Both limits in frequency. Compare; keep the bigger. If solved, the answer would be 2.756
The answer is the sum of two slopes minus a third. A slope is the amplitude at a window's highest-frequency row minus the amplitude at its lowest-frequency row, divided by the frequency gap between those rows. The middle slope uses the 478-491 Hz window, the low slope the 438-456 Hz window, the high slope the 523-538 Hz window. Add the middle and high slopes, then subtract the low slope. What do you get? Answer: -0.027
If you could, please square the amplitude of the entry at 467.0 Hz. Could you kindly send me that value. 7.8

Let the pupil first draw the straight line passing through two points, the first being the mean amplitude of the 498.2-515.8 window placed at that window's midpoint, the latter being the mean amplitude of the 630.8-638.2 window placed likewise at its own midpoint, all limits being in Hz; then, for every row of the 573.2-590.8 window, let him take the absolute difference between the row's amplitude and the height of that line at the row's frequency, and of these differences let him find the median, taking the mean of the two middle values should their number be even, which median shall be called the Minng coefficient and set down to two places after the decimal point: 0.11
